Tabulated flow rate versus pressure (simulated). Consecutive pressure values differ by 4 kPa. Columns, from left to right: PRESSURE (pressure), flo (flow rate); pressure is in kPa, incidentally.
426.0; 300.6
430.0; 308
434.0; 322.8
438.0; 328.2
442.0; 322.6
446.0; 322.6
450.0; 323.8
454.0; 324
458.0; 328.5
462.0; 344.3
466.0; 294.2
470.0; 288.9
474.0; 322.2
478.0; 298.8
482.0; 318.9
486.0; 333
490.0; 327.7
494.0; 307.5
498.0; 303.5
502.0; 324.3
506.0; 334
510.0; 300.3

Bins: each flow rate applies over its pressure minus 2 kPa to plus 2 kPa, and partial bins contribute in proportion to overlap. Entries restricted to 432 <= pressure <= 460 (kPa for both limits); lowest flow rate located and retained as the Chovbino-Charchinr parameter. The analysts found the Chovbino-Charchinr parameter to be 322.6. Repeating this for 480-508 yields 303.5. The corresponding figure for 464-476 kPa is 288.9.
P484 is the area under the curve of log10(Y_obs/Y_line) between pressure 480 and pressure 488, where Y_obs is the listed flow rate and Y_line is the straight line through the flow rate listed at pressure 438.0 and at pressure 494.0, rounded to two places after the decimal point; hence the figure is 0.16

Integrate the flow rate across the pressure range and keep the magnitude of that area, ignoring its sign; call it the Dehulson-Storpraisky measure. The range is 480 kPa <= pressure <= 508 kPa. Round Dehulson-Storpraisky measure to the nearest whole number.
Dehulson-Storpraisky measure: 8996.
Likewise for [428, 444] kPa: 5126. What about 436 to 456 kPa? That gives 6485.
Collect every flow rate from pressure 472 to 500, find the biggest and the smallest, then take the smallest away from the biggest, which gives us 34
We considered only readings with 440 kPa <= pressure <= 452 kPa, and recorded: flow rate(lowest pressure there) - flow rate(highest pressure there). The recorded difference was -1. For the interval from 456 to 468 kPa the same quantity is 34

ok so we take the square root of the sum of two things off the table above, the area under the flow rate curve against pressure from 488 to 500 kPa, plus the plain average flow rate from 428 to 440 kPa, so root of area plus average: 63.8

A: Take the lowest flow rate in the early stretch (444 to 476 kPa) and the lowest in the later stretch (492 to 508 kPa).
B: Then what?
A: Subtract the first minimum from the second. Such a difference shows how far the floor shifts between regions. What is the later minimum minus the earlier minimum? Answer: 15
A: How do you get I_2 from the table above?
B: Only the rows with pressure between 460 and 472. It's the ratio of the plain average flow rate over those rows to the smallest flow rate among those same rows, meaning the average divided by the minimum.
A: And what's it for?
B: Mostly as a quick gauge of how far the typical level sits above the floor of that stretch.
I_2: 1.07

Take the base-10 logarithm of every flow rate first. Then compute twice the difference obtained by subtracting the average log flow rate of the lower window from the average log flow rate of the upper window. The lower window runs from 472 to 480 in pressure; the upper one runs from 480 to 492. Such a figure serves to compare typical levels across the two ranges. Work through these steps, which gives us 0.044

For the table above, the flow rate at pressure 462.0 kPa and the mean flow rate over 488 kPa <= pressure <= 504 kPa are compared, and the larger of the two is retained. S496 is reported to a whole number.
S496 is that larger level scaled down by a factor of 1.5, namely 230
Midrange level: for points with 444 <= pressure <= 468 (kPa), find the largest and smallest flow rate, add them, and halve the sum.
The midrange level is 319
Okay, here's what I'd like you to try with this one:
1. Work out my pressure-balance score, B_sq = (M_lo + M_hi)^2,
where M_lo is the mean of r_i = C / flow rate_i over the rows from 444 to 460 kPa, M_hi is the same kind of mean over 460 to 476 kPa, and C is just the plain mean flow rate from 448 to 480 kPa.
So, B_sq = 3.95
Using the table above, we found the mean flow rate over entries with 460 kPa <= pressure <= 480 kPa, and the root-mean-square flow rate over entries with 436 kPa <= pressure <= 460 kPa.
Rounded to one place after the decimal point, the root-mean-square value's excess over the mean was 15.3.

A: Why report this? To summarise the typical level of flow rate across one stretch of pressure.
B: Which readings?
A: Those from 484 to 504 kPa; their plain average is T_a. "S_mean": 319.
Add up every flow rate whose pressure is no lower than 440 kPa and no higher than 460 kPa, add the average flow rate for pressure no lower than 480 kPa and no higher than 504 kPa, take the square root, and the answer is 44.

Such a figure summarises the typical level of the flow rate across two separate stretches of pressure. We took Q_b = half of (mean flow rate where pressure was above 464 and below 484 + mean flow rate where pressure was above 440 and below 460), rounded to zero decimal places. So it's 314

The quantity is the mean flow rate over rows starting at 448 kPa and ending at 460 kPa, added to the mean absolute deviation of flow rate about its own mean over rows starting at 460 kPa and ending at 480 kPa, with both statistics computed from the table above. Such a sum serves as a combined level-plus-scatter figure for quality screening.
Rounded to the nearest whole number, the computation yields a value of 344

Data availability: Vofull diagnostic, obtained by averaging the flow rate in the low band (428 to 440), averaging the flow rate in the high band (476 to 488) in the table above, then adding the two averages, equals 637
